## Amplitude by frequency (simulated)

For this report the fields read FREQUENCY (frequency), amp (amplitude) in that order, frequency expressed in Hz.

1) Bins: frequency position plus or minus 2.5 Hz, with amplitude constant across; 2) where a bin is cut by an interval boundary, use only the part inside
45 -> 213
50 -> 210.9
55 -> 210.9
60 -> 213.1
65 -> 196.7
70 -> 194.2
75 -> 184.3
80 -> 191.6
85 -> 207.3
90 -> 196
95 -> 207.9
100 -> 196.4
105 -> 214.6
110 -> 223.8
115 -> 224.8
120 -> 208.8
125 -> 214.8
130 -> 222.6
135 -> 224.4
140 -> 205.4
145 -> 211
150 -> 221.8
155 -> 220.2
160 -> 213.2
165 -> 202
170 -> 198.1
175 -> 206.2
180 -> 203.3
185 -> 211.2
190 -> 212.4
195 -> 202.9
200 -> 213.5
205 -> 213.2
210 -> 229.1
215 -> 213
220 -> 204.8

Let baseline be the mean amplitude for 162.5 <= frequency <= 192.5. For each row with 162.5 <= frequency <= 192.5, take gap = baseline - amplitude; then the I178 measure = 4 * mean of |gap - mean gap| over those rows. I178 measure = 17.6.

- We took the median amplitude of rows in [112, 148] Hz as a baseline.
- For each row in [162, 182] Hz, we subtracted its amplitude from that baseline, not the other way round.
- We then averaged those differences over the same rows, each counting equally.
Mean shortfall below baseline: 12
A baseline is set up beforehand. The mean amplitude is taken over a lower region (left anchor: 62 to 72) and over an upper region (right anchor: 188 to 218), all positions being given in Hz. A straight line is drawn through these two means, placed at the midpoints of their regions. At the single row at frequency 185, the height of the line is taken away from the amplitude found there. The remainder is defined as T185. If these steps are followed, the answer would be 0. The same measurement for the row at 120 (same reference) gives 6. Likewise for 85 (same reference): 9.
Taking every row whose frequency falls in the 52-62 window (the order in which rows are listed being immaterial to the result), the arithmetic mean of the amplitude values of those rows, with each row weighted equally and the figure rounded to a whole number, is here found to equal 212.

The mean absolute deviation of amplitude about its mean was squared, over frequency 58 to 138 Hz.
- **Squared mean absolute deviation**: 117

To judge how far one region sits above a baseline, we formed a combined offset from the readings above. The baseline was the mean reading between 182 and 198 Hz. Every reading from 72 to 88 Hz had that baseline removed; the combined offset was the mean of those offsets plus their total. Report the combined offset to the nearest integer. -58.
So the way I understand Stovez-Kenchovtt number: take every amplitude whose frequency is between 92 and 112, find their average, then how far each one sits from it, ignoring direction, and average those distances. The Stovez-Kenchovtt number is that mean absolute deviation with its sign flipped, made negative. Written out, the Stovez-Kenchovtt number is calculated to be -9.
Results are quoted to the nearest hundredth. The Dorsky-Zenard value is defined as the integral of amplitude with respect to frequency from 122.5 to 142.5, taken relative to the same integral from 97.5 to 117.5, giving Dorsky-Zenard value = 1.01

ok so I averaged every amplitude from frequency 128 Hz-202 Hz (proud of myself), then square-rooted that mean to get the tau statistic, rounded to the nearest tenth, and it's 14.5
